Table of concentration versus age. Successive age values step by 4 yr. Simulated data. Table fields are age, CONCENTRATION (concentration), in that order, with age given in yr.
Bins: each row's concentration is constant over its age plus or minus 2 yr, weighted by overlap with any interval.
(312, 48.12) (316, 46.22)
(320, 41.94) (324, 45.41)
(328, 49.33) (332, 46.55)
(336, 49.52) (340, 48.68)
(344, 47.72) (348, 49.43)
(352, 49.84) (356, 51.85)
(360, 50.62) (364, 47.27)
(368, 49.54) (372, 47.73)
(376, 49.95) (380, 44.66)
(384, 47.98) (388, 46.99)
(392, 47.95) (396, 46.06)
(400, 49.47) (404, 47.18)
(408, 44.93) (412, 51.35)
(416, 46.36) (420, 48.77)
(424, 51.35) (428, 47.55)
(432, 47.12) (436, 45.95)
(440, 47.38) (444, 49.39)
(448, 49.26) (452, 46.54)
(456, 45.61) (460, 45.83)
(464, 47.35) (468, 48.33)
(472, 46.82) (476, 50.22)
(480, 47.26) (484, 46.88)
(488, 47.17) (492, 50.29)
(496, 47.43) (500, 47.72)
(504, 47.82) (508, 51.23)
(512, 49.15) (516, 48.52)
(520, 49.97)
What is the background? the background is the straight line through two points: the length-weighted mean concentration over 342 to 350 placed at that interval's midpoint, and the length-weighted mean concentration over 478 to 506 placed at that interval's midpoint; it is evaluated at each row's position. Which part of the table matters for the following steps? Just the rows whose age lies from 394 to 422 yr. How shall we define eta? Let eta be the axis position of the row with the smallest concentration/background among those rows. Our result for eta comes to 408 yr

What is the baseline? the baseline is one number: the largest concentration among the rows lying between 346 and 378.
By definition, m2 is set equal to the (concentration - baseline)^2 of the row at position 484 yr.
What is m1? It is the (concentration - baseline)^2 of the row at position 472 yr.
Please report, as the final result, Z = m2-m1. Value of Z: -1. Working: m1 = 25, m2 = 24.7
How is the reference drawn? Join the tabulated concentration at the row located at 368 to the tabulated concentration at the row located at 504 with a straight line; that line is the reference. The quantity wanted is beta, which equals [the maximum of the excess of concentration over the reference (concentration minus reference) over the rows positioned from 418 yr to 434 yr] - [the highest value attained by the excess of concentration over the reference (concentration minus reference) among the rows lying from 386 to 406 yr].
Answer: 2.2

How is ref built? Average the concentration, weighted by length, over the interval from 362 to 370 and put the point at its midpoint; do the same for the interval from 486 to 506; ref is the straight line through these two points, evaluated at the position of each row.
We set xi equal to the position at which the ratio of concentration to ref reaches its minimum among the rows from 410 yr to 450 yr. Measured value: 436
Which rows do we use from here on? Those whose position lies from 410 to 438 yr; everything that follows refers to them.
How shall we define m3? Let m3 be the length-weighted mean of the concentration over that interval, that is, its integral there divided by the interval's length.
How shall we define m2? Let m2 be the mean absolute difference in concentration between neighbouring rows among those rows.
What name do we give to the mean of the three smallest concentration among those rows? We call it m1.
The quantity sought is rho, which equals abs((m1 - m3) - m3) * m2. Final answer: 129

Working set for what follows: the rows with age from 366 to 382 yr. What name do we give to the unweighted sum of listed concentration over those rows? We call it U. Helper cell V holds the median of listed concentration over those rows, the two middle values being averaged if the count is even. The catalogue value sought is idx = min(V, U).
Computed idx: 48.6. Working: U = 192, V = 48.6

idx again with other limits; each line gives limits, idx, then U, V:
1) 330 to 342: 48.7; 145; 48.7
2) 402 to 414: 47.2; 143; 47.2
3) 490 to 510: 47.8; 244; 47.8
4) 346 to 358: 49.8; 151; 49.8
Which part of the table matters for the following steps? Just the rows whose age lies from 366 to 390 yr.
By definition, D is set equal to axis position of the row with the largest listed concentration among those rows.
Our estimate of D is 376 yr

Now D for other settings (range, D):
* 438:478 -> 476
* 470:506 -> 492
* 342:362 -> 356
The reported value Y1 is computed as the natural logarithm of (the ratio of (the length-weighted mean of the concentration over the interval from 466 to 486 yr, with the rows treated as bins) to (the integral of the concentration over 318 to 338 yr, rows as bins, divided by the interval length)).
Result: 0.029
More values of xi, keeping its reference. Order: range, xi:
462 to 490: 472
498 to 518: 500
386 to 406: 396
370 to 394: 380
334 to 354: 344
